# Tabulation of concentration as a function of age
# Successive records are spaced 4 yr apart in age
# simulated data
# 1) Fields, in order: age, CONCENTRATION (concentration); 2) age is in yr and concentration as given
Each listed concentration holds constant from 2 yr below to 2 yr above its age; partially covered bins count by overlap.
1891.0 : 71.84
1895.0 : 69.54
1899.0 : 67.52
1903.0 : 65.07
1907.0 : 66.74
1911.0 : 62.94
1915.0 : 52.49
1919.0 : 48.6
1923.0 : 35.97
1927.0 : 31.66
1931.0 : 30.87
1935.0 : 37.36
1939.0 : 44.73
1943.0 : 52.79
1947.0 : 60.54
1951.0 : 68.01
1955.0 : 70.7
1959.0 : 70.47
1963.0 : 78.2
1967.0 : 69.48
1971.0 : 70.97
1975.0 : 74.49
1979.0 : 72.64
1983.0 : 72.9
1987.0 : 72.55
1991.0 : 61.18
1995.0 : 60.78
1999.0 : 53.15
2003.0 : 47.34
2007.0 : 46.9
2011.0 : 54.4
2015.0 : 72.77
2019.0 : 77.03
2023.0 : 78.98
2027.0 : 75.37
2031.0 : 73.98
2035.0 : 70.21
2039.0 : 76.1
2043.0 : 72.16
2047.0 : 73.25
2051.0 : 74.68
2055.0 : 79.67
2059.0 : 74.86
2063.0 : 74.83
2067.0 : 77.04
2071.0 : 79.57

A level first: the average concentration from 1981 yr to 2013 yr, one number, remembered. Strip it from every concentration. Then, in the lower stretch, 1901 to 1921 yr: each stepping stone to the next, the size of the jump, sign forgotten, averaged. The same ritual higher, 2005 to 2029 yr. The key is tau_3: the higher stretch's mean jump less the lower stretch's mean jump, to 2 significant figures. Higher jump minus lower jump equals 2.2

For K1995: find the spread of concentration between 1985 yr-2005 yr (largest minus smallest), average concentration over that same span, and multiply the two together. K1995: 1487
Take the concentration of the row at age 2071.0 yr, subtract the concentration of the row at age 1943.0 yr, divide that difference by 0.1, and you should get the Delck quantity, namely 268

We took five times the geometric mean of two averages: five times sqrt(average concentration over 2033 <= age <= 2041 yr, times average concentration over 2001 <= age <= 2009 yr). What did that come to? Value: 294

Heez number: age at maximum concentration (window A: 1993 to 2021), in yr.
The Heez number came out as 2019.0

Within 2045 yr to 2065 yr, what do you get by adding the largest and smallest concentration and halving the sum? 76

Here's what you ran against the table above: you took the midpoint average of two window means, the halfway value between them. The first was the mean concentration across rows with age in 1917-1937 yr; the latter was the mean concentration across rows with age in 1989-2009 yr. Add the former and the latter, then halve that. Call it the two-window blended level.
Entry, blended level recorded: 45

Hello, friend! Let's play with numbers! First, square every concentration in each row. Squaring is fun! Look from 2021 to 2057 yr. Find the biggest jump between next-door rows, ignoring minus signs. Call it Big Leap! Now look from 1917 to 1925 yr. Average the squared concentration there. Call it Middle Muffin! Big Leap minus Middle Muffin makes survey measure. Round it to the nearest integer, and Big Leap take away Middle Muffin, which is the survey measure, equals -966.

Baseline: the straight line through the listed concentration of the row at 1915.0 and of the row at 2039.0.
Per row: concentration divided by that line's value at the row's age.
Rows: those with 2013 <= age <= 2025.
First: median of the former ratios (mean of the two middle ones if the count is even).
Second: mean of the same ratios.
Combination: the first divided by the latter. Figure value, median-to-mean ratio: 1.01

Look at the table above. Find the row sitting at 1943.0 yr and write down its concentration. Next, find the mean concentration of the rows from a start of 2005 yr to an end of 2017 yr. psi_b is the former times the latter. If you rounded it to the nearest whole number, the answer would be 3063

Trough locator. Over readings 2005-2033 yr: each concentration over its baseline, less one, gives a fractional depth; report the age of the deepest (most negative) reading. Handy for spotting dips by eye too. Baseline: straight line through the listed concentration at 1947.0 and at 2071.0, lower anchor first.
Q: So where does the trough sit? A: 2007.0 yr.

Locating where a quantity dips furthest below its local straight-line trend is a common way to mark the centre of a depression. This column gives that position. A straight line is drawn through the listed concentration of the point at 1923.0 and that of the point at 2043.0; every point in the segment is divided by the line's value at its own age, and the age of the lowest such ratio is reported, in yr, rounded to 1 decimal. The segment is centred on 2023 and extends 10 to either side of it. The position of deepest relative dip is 2031.0 yr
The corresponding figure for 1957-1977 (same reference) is 1971.0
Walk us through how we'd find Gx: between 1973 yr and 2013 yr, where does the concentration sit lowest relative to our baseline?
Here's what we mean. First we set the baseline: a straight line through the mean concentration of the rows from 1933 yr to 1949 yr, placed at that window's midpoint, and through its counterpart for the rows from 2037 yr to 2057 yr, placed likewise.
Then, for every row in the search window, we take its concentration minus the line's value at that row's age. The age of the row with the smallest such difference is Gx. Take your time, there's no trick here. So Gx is 2007.0 yr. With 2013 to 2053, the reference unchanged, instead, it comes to 2043.0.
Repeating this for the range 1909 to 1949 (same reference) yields 1931.0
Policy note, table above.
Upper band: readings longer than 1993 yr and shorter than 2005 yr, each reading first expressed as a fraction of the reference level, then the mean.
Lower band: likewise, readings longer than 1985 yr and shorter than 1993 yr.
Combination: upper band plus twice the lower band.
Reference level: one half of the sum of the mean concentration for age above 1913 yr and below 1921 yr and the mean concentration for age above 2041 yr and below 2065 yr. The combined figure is 2.99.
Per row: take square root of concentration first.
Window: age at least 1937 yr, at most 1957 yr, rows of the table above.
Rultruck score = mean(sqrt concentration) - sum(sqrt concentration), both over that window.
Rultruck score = -30.7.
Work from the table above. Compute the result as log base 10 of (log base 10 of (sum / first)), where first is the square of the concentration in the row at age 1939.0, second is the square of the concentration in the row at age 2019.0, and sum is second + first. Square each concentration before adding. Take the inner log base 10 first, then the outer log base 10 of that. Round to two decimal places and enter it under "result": -0.22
